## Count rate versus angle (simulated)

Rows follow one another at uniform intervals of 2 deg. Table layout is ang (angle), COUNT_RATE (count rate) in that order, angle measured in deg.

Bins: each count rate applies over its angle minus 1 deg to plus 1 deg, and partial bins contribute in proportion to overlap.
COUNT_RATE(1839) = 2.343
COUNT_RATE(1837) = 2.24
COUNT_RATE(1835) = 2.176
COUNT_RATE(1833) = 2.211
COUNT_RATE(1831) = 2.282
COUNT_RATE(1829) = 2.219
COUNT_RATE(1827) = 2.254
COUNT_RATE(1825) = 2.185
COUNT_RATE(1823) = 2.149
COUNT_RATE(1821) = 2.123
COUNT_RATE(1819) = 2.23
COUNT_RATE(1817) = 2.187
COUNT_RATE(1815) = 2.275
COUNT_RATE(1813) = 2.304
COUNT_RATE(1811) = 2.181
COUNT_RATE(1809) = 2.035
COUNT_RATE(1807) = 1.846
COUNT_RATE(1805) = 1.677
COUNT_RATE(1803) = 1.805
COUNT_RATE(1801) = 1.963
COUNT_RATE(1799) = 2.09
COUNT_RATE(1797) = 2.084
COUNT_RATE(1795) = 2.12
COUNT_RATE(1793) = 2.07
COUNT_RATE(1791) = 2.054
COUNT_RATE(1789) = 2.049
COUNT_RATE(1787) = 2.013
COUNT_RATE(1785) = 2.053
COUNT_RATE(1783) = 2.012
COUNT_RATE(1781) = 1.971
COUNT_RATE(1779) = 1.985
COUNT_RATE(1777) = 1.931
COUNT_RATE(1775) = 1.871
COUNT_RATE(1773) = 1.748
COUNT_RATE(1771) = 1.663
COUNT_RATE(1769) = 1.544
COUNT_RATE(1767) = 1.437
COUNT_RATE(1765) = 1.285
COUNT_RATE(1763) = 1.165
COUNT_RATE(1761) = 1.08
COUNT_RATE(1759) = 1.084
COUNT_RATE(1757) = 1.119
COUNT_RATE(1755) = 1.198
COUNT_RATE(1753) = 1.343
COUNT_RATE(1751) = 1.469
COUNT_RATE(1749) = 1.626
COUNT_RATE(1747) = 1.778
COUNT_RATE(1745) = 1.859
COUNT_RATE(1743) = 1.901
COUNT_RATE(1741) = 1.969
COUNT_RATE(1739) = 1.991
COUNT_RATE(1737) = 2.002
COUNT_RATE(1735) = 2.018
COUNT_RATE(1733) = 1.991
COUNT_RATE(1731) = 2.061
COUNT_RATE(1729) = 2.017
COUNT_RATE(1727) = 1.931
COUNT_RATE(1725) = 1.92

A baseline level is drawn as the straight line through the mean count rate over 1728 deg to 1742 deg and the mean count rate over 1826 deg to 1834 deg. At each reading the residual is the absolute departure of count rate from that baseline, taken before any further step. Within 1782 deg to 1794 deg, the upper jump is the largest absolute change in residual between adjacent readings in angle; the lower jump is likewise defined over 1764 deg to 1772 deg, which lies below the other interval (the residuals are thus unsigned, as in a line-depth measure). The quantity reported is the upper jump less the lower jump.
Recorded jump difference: -0.10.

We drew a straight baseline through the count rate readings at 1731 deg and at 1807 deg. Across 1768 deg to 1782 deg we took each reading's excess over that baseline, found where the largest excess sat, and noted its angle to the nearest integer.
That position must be 1779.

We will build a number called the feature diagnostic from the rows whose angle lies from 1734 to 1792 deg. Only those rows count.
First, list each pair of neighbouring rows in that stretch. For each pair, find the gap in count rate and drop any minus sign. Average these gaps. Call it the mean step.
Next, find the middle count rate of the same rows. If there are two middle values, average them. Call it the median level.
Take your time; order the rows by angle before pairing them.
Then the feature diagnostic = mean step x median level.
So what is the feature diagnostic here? 0.13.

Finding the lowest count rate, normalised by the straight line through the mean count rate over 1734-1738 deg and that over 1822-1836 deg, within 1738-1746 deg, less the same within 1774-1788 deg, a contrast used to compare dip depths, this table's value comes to 0.0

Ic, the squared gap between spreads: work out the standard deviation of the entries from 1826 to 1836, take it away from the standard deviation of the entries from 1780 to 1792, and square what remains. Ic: 0.000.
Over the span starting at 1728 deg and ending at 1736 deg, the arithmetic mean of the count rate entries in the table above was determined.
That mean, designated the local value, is 2.0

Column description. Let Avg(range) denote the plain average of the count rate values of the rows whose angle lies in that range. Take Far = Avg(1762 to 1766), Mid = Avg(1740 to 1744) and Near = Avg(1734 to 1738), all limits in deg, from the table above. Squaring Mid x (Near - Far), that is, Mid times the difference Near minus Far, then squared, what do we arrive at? 2.3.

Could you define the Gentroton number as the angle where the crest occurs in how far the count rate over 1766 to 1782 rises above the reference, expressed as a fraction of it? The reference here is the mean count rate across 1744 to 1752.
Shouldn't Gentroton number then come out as 1779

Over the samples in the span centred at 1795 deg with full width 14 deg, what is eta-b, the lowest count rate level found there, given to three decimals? 1.963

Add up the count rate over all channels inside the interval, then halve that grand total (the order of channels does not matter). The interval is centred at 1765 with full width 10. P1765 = 3.3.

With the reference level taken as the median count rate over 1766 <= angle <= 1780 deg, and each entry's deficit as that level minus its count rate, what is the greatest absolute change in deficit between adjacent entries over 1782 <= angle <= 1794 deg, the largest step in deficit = 0.041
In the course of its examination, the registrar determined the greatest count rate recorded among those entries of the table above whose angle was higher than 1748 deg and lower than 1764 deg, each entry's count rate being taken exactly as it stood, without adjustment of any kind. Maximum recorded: 1.626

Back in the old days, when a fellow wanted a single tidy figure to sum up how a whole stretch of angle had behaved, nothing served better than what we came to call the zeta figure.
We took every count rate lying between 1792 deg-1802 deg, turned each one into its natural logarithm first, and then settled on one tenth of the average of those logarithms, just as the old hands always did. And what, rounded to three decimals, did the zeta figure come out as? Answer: 0.072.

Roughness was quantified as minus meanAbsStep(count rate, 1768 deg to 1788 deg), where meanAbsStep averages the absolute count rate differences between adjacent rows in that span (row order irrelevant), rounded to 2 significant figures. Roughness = -0.064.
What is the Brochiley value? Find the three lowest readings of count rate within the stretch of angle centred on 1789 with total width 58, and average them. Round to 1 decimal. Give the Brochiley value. 1.2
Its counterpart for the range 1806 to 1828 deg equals 2.0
